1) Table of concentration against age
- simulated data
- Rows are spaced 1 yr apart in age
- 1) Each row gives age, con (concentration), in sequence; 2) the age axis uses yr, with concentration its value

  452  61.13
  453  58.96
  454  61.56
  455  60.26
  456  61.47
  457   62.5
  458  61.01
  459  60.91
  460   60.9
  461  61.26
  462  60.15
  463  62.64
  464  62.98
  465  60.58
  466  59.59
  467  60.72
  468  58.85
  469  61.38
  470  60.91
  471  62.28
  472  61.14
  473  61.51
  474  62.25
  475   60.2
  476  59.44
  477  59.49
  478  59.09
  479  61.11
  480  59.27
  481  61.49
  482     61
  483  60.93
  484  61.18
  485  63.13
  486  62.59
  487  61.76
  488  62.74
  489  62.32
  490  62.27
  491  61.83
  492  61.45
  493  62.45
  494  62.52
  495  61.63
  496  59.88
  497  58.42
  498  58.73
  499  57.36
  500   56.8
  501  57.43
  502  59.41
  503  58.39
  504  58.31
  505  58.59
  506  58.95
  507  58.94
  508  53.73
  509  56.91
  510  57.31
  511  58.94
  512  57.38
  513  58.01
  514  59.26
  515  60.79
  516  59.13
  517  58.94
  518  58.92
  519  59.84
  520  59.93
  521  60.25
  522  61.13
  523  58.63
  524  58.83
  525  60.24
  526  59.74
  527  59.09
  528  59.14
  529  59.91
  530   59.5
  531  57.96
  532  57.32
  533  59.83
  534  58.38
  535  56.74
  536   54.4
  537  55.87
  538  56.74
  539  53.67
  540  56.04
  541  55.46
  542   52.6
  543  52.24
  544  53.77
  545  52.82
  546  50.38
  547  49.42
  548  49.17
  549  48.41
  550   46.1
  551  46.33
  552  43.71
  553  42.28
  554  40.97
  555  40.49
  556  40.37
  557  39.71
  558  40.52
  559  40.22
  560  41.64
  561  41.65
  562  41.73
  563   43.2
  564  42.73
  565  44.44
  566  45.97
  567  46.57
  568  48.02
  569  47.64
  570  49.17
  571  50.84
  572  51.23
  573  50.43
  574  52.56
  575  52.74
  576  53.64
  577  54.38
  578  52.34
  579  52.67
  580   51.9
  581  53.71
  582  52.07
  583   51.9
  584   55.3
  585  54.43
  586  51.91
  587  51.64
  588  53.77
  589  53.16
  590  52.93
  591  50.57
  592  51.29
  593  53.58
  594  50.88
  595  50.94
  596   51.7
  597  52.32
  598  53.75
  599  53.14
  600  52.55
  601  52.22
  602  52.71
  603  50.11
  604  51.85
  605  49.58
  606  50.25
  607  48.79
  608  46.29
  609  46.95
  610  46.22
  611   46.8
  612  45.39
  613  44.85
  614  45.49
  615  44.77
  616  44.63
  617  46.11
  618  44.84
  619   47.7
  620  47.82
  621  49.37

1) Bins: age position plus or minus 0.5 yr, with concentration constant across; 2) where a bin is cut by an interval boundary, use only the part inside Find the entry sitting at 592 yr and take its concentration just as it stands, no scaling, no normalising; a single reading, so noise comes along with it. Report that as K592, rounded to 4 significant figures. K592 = 51.29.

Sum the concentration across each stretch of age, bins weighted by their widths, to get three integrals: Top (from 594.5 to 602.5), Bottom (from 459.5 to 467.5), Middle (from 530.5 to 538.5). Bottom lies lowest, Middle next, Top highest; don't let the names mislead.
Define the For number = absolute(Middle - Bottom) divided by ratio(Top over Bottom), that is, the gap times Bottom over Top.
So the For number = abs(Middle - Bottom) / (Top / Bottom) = 37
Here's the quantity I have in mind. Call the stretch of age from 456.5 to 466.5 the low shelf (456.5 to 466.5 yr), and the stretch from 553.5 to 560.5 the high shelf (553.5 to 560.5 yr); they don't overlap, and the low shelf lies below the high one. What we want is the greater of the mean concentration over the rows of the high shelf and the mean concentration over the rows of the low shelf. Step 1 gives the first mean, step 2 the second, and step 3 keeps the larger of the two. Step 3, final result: 61.3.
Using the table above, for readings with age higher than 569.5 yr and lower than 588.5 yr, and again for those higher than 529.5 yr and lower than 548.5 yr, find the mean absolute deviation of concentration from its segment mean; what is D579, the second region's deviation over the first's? 2.3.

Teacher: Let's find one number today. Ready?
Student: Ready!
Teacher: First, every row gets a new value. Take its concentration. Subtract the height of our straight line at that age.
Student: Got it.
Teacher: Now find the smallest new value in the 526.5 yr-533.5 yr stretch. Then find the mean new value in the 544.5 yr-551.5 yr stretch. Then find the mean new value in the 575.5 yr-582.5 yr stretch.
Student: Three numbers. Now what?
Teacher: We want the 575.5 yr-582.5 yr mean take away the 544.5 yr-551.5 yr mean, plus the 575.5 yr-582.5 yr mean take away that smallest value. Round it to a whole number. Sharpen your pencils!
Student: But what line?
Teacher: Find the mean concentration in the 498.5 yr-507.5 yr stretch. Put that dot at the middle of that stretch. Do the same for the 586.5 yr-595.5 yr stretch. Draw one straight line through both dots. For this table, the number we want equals 5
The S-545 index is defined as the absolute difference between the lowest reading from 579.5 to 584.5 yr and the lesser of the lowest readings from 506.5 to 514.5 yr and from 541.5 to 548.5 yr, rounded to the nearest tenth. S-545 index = 2.7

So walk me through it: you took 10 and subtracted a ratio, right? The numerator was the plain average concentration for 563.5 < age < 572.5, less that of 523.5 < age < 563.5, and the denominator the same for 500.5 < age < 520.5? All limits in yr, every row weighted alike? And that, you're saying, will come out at 10.06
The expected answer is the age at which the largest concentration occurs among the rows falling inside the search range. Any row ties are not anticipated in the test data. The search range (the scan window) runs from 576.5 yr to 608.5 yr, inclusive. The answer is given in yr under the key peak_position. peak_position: 584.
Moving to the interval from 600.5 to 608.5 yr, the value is 602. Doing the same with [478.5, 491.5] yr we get 485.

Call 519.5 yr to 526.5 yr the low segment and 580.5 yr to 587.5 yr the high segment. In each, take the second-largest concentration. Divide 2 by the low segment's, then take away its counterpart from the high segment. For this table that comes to -54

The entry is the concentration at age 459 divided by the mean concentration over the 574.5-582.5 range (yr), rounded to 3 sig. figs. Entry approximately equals 1.15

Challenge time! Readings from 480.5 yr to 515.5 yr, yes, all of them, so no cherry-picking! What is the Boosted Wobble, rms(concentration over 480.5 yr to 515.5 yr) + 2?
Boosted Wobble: 61.8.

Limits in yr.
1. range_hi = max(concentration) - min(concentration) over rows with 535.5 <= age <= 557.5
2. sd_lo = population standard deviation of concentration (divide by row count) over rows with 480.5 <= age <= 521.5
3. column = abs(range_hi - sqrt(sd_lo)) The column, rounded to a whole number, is 16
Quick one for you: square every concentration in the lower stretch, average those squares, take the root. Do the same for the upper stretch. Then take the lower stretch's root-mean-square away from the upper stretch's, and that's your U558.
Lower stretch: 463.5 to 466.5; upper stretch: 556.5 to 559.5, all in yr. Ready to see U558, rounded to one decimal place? -20.9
